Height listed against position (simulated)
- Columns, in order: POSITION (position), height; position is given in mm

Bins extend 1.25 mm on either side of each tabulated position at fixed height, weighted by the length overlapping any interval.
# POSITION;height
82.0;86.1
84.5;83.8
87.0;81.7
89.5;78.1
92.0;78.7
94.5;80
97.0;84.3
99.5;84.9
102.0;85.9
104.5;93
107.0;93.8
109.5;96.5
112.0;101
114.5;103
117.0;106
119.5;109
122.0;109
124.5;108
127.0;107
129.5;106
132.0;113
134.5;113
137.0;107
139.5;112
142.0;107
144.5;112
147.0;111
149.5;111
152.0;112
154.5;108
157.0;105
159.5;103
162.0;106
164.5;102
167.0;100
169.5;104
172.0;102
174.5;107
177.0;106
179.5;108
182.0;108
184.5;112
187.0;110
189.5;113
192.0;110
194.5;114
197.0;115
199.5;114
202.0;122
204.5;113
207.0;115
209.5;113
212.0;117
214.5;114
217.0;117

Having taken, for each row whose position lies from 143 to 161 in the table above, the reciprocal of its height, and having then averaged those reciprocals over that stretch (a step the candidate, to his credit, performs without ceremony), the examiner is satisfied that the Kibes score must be 0.0092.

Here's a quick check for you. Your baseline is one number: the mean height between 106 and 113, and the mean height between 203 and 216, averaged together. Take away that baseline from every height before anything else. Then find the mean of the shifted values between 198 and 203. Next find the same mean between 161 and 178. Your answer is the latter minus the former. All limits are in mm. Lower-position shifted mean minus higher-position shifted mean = -14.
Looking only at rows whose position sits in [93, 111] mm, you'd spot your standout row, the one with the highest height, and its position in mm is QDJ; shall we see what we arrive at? 109.5 mm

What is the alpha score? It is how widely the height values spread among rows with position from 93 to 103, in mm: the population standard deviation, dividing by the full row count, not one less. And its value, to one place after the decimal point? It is 2.3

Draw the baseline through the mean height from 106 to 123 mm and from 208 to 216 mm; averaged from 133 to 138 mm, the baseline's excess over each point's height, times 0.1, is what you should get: -0.5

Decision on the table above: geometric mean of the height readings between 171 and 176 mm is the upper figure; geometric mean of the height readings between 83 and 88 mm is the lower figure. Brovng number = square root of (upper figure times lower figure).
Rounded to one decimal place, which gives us 93.0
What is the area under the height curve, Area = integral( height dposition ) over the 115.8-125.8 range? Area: 1080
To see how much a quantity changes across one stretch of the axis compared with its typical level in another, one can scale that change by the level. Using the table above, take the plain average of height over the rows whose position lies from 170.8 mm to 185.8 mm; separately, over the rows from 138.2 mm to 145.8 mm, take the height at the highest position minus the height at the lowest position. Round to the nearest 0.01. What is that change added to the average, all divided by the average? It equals 1.00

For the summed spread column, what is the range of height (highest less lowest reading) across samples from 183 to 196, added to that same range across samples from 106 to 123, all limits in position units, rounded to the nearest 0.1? 19.2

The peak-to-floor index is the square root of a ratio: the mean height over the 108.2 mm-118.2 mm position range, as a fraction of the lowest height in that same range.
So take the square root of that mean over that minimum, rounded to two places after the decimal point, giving 1.03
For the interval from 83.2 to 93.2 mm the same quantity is 1.02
